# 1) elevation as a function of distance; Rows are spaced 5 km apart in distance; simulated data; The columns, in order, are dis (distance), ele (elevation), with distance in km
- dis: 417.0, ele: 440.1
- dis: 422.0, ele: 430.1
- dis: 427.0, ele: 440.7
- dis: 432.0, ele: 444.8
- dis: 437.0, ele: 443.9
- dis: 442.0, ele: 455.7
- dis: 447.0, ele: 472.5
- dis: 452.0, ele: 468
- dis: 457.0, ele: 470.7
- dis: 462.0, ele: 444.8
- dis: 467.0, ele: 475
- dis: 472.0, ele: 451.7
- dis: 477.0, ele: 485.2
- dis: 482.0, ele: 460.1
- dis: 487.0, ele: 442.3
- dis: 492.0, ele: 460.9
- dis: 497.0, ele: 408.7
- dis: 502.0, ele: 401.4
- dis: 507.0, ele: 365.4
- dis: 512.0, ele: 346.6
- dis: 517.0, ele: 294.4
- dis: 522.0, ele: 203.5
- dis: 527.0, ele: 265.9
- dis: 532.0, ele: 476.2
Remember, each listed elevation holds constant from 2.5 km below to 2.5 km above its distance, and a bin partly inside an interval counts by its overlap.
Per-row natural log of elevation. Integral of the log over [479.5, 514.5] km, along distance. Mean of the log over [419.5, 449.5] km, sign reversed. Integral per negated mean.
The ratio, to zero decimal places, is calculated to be -34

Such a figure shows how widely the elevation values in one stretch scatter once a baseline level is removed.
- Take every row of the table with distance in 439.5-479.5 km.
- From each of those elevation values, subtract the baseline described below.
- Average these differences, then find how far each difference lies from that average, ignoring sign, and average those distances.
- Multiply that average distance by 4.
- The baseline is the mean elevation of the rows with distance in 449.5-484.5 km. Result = 44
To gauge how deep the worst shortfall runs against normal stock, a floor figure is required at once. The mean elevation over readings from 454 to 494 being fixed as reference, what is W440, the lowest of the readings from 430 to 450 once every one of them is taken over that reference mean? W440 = 0.962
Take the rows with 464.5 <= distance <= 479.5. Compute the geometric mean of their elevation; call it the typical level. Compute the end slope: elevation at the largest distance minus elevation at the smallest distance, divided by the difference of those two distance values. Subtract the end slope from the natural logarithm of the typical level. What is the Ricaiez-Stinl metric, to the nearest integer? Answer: 5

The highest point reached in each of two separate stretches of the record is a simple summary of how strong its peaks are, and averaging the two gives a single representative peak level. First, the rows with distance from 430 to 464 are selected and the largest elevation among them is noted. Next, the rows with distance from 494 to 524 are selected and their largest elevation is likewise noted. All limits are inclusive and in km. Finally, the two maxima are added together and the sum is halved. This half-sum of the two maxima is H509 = 441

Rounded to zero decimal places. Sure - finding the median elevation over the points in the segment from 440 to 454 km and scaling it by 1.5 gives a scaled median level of 702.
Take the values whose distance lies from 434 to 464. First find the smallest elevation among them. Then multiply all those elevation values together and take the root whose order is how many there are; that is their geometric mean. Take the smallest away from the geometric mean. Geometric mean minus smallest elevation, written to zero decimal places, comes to 15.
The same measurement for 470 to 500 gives 42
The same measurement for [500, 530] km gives 102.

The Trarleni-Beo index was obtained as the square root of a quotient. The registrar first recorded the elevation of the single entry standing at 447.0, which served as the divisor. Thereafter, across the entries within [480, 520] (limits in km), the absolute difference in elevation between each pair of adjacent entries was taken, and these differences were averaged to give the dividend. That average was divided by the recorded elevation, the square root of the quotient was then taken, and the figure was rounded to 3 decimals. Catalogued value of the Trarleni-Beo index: 0.248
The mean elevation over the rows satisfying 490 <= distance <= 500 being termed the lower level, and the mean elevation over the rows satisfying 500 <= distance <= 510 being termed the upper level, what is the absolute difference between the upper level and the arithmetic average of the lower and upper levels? 26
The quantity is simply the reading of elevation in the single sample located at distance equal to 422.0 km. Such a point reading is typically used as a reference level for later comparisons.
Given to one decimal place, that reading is 430.1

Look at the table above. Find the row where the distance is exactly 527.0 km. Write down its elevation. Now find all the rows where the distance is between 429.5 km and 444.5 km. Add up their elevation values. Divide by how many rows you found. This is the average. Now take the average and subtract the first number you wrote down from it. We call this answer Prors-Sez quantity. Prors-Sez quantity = 182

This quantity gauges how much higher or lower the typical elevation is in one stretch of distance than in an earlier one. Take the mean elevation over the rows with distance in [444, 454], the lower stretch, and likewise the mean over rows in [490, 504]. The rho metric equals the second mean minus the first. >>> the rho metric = -47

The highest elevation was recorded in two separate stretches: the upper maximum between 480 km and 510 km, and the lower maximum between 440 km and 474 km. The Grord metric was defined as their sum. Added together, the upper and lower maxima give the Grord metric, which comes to 936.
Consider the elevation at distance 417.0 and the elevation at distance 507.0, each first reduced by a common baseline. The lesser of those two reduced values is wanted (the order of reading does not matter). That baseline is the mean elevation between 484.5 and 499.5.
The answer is -72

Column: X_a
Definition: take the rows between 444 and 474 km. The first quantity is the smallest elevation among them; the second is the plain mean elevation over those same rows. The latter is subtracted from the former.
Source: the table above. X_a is -19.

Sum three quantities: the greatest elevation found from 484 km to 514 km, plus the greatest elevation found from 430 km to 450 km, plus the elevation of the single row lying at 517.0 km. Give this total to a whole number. 1228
